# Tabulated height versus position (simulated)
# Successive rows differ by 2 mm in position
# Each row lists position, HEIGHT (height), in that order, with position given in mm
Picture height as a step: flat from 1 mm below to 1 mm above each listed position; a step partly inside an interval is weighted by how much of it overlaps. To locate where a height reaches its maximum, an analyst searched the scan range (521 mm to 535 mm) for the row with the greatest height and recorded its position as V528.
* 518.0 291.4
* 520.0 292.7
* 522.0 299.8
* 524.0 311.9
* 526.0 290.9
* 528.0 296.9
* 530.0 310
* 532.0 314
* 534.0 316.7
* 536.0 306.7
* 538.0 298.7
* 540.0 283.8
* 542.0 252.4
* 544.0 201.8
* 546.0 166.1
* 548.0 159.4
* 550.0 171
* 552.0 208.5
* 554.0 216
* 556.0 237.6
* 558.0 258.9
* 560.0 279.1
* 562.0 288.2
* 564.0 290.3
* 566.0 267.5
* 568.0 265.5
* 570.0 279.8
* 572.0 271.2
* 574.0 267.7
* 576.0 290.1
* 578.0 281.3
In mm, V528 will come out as 534.0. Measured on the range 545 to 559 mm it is 558.0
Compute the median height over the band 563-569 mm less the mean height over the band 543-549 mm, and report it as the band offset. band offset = 92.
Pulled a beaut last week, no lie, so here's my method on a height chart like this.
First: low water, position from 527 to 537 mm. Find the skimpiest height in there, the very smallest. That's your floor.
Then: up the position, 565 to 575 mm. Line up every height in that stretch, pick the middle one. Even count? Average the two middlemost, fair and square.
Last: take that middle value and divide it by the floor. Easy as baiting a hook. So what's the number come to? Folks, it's 0.90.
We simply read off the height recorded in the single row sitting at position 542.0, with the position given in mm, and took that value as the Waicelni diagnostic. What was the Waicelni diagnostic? 252.4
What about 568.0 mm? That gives 265.5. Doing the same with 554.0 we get 216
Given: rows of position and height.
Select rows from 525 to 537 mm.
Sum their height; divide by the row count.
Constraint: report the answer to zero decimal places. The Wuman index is 306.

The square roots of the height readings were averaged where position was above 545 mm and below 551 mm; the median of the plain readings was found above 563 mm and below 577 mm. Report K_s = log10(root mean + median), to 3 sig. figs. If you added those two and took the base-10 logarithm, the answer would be 2.45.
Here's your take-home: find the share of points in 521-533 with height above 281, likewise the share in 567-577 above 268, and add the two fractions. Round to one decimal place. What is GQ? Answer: 1.6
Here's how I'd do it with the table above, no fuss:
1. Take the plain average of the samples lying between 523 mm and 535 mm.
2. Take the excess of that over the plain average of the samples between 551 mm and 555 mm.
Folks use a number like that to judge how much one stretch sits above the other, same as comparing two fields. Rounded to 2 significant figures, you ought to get 94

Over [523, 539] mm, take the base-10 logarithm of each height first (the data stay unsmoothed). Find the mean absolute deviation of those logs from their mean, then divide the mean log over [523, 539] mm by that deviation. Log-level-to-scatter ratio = 227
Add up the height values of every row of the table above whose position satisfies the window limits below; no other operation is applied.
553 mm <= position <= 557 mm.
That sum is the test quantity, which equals 454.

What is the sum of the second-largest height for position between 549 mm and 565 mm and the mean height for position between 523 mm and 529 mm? 588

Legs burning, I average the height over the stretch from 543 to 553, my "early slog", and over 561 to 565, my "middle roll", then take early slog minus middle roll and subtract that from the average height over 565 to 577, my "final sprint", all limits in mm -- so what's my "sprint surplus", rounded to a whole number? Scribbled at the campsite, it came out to 382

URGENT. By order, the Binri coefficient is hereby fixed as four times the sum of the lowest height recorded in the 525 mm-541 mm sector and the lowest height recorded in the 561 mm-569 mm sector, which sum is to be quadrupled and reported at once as 2197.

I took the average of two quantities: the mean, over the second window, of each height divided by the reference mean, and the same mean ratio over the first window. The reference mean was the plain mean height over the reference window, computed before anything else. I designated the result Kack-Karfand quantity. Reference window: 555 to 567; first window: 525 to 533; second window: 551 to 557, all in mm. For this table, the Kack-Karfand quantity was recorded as 0.97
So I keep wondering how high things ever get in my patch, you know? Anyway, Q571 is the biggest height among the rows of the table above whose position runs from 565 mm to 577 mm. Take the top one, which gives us 290.1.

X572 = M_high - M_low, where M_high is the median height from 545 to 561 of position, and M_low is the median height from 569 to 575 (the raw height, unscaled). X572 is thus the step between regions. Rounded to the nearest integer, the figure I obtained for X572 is -59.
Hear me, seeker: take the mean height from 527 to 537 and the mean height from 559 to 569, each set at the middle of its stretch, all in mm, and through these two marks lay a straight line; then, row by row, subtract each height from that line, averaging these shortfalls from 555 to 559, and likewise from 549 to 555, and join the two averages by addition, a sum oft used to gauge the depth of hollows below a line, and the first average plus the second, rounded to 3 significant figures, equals 128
